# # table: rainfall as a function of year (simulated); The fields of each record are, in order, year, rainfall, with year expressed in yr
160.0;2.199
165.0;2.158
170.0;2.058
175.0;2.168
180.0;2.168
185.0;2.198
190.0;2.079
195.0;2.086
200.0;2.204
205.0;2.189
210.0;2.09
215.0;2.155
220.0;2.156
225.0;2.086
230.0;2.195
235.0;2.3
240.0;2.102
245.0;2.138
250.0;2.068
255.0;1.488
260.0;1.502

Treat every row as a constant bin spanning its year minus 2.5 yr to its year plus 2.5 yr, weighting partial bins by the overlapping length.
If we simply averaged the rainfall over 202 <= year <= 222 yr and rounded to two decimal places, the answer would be 2.15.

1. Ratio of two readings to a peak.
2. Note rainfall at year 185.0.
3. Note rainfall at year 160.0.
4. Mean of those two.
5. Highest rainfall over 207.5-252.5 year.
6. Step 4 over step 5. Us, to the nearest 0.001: 0.956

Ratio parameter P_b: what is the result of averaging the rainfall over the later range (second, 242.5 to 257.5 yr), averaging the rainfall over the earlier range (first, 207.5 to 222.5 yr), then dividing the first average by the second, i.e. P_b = 1.12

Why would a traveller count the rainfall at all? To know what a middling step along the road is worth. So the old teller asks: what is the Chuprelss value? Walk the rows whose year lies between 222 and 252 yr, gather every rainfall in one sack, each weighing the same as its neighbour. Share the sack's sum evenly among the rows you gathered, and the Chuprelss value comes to 2.15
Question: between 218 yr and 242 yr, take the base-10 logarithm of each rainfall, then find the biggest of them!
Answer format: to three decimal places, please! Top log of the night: 0.362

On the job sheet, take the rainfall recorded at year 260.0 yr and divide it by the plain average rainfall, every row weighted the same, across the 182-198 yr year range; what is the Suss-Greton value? 0.71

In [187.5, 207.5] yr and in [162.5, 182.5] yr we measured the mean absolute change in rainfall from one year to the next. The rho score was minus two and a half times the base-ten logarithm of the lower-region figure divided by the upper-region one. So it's -0.44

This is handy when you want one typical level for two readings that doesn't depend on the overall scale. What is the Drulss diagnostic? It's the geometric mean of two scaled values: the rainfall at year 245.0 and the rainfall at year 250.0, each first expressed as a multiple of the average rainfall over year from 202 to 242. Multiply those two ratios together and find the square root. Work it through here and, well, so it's 0.97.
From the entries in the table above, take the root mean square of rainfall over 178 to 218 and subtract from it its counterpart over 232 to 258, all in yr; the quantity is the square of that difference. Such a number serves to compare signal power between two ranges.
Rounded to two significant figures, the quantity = 0.012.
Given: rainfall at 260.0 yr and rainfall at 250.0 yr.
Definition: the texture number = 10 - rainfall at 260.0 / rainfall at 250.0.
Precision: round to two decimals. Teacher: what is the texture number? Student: 9.27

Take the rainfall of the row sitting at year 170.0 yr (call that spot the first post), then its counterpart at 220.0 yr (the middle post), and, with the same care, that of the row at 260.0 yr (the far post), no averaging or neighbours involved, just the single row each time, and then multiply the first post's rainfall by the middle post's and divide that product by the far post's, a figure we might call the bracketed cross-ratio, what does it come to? 2.95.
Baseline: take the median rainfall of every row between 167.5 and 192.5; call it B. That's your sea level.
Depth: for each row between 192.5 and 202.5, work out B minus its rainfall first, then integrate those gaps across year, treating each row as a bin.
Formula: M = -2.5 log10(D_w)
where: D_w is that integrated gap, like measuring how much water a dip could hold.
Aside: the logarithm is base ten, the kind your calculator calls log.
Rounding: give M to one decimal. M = 1.6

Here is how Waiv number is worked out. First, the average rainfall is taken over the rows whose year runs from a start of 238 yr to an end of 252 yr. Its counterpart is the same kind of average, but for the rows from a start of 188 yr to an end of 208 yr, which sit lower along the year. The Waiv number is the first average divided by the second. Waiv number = 0.983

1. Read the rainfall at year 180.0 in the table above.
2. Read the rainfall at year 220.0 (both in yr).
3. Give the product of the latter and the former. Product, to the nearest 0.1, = 4.7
